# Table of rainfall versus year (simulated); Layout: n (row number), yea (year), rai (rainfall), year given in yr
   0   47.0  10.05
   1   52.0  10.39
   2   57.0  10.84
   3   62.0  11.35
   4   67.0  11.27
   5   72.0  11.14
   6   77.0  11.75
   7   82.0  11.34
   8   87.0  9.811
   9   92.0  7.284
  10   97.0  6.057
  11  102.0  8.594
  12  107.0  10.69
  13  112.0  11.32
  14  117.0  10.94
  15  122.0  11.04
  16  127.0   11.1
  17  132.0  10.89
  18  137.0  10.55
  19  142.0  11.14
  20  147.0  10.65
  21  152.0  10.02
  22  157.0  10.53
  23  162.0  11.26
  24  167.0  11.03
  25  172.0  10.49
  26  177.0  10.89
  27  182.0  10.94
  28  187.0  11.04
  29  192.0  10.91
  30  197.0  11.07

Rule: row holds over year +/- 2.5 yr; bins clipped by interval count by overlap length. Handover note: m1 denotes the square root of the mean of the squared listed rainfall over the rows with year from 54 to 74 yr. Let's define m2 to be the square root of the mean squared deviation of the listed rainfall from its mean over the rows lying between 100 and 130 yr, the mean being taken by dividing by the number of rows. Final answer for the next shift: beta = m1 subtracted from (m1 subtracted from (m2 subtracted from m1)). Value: -12.1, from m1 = 11.2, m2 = 0.92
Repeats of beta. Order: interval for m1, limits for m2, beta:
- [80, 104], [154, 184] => -9.1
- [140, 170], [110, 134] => -10.9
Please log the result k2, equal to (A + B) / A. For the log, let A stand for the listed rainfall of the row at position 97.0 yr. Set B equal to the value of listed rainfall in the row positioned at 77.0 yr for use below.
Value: 2.94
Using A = 6.057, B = 11.75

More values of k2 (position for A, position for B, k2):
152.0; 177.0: 2.09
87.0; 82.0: 2.16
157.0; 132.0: 2.03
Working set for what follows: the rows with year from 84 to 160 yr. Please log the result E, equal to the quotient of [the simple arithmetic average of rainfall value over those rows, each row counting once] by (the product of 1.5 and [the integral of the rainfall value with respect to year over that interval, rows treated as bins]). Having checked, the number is 0.009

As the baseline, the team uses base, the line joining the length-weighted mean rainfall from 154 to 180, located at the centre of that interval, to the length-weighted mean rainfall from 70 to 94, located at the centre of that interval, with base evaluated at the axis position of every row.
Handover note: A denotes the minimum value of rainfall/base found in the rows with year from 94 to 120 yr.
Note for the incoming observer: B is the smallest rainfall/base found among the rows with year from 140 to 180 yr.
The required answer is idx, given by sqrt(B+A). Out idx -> 1.23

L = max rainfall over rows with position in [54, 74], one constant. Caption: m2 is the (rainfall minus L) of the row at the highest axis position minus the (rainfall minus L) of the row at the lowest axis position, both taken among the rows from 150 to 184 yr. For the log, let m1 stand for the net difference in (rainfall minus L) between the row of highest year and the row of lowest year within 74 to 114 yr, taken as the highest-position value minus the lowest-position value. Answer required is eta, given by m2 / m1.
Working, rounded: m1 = -0.4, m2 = 0.92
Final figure -2.1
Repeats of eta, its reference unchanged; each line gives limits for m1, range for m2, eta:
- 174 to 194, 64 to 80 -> 24.0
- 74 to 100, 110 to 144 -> 0.0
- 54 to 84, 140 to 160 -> -1.2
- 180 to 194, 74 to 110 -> 35.3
